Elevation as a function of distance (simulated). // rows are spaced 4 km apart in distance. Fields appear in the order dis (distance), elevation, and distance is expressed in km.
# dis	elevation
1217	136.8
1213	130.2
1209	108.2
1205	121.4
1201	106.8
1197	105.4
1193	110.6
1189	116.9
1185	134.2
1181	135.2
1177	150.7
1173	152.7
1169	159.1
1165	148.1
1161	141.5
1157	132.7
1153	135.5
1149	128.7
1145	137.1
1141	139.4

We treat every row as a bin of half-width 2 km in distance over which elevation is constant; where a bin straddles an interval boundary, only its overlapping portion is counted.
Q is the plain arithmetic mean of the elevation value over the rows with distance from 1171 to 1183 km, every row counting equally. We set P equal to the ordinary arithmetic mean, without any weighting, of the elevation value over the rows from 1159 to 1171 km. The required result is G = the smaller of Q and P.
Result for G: 146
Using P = 150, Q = 146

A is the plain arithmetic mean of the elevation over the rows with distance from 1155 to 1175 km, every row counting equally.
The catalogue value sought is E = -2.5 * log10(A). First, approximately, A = 147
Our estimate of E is -5.42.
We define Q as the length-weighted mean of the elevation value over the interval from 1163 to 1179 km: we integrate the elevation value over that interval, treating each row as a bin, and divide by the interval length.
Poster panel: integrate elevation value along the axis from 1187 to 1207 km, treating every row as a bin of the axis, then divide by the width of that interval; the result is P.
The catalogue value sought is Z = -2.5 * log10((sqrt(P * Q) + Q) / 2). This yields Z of -5.38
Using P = 112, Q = 153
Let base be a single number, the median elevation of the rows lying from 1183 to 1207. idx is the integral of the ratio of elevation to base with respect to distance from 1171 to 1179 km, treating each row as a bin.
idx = 10.7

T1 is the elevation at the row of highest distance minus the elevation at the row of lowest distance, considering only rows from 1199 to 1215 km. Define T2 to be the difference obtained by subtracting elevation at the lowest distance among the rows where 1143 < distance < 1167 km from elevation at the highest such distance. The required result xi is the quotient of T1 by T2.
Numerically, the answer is 2.1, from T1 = 23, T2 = 11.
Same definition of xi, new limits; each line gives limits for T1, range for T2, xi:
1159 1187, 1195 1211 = -2.6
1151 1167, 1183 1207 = -1.0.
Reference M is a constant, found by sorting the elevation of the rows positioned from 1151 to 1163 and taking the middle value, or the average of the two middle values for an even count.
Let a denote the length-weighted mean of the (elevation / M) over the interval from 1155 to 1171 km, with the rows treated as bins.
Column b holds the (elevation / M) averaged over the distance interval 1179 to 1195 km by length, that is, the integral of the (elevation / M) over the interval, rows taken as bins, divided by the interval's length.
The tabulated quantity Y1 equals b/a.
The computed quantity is 0.85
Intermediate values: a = 1.073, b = 0.92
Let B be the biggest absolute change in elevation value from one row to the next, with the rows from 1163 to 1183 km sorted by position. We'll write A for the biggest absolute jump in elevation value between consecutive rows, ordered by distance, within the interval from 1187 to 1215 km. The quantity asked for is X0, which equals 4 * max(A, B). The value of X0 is 88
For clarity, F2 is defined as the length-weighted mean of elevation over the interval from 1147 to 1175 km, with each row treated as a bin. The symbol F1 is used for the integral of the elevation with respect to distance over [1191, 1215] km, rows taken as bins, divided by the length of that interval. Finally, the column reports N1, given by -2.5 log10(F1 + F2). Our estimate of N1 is -6.02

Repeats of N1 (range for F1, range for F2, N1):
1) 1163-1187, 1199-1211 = -6.03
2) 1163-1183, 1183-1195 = -6.08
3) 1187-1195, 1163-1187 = -6.04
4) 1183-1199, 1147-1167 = -6.01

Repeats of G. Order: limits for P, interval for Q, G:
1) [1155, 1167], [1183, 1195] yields 121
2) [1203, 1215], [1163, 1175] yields 120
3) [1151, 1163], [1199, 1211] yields 112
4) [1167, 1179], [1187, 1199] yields 111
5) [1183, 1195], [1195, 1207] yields 111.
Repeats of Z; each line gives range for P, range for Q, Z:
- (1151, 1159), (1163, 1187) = -5.39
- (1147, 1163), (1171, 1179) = -5.42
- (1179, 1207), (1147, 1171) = -5.33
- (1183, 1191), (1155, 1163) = -5.32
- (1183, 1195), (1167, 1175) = -5.41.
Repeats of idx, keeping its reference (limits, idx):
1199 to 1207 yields 8.0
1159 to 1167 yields 10.2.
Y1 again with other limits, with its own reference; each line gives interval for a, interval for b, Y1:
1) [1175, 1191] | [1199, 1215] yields 0.87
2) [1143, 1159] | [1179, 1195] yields 0.93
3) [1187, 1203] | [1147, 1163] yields 1.22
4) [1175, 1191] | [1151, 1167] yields 1.04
